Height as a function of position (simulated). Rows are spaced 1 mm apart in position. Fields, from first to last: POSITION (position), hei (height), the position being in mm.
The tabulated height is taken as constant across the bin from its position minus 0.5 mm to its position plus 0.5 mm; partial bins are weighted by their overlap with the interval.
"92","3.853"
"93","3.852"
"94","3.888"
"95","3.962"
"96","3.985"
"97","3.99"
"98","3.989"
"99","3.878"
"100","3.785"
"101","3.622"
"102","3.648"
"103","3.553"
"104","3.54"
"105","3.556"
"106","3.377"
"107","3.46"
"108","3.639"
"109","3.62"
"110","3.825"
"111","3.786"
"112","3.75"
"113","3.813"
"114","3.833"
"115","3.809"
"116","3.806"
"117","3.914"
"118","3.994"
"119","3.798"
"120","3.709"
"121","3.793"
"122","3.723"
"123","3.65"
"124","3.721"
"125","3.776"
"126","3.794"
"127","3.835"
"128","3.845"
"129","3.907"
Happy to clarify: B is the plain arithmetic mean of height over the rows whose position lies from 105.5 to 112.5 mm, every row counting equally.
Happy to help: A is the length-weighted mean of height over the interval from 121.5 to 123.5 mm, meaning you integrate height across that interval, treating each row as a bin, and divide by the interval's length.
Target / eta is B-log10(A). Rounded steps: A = 3.69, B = 3.64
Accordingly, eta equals 3.07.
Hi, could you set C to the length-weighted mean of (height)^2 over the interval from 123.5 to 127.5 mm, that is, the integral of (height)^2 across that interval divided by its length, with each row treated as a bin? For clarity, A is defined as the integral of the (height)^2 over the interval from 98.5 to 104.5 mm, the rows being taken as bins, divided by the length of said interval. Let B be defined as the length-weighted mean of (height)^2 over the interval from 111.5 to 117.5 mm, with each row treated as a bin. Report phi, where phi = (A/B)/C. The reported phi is 0.065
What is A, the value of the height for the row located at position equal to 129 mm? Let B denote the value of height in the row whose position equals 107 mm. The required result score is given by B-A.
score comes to -0.45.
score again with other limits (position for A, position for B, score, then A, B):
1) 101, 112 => 0.13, 3.622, 3.75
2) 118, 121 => -0.20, 3.994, 3.793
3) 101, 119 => 0.18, 3.622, 3.798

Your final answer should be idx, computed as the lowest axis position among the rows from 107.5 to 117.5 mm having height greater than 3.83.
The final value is 114 mm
